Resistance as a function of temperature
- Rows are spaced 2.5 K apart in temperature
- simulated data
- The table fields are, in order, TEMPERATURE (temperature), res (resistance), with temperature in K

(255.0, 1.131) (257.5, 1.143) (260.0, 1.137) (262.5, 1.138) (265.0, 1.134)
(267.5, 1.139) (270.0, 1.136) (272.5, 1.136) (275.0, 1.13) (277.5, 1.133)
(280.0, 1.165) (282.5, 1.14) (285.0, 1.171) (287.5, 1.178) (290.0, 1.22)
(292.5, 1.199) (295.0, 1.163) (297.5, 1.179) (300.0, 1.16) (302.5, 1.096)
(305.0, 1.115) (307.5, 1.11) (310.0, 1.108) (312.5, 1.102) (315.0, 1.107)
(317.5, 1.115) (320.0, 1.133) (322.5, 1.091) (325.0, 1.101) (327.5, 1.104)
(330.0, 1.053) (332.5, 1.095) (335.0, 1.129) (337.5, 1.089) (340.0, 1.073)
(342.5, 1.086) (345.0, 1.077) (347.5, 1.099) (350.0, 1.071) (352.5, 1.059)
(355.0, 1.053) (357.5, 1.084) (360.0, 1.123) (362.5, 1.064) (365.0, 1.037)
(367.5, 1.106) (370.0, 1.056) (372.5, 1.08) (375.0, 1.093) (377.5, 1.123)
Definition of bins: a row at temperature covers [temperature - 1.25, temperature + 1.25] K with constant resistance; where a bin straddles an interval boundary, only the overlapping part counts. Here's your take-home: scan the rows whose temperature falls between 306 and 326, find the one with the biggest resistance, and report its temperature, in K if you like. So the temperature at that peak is 320.0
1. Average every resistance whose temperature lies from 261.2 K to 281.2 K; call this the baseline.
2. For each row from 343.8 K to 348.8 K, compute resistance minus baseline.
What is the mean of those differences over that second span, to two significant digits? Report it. -0.051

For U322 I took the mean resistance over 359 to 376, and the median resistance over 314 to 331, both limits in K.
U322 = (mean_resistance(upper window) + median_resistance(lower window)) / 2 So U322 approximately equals 1.09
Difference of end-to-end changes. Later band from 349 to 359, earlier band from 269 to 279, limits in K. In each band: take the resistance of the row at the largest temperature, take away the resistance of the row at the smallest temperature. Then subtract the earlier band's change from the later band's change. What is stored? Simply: 0.02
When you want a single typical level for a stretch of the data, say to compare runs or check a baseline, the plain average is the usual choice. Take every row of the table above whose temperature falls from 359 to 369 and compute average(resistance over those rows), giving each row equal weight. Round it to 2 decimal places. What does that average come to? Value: 1.08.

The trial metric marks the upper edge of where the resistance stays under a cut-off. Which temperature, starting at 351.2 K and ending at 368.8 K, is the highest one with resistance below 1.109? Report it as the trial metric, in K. 367.5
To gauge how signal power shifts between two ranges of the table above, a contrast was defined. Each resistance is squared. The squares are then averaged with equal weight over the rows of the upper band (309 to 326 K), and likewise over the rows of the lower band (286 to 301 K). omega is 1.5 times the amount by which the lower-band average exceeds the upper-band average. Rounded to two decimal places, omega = 0.26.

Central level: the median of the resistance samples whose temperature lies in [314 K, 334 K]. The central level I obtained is 1.10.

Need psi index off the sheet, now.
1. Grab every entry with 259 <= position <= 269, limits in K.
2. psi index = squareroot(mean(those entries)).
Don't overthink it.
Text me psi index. 1.066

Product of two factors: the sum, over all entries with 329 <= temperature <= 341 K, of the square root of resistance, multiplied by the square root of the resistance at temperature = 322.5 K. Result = 5.4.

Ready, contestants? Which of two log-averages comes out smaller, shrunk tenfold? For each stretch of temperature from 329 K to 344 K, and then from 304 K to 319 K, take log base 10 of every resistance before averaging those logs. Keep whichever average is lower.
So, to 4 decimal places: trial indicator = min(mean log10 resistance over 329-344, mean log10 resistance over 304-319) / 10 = 0.0036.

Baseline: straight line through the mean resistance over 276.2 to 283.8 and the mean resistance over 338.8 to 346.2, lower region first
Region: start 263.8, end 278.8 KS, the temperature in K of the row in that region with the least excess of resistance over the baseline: 265.0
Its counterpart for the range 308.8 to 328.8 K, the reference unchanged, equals 322.5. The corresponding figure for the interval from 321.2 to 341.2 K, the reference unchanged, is 330.0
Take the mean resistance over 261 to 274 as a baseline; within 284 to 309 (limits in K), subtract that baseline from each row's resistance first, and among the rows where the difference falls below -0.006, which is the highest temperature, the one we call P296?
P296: 307.5 K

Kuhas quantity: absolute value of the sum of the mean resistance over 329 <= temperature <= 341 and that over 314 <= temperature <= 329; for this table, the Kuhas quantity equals 2.20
